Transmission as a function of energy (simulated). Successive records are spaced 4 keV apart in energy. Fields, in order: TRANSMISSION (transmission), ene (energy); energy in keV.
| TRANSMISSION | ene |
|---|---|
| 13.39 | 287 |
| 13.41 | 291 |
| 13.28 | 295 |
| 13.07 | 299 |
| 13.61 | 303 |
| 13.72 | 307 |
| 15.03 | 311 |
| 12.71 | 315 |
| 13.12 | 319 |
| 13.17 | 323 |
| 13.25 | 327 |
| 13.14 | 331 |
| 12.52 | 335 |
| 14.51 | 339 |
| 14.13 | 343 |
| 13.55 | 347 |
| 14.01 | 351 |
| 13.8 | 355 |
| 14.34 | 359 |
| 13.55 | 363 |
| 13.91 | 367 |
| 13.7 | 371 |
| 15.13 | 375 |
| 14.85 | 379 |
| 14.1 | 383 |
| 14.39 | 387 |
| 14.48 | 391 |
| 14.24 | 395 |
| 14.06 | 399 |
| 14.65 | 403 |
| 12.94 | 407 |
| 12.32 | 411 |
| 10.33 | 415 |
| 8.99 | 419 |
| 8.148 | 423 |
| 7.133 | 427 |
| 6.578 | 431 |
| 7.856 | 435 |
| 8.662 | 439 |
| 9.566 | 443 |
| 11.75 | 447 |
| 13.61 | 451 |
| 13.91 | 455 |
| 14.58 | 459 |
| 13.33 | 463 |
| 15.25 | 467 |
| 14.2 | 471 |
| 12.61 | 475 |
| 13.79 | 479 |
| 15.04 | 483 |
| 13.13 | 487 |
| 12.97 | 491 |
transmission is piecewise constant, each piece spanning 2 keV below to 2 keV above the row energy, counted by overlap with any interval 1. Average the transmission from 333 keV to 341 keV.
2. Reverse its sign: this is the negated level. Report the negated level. -13.5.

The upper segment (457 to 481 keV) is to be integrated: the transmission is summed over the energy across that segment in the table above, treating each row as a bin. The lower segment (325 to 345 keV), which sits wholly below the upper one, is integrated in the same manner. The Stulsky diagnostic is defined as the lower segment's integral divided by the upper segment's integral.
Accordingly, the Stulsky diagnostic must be 0.81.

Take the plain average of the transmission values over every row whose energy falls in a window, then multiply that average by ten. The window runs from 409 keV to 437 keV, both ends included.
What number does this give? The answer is 88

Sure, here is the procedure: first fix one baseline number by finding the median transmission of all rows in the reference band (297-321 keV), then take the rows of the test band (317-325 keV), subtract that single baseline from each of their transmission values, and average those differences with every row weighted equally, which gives -0.22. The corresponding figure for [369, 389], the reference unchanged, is 1.07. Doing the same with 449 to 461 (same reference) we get 0.67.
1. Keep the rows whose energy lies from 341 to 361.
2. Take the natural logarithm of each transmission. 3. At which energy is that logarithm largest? 359 keV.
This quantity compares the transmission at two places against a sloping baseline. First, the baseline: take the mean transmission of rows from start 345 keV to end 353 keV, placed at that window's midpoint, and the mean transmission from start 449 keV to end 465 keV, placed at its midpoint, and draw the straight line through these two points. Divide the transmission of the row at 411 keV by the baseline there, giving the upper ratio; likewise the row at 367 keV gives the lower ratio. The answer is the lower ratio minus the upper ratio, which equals 0.12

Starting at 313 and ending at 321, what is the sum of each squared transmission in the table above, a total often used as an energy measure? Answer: 334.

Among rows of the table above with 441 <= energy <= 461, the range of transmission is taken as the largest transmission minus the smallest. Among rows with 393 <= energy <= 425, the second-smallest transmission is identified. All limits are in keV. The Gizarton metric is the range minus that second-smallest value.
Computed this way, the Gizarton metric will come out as -4.0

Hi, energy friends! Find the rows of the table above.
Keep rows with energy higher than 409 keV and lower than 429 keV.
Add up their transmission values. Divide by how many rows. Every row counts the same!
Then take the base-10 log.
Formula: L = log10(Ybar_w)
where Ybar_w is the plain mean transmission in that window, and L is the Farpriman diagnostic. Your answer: 0.97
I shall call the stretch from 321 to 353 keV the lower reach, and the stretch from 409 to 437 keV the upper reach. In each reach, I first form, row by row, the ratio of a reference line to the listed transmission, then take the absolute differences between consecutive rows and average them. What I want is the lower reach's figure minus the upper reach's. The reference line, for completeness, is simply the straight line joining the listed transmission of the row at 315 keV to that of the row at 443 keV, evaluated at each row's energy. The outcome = -0.11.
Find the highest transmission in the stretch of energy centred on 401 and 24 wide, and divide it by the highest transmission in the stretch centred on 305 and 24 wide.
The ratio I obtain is 0.97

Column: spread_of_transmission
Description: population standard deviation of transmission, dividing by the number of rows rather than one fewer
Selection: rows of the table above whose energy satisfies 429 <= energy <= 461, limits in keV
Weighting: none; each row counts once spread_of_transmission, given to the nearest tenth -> 2.9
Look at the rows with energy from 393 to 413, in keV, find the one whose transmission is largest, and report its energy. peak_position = 403 keV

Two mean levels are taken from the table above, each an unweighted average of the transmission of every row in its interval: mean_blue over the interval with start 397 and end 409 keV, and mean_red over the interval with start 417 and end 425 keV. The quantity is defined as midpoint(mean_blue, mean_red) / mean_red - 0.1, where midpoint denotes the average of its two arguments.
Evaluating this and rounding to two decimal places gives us 1.21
